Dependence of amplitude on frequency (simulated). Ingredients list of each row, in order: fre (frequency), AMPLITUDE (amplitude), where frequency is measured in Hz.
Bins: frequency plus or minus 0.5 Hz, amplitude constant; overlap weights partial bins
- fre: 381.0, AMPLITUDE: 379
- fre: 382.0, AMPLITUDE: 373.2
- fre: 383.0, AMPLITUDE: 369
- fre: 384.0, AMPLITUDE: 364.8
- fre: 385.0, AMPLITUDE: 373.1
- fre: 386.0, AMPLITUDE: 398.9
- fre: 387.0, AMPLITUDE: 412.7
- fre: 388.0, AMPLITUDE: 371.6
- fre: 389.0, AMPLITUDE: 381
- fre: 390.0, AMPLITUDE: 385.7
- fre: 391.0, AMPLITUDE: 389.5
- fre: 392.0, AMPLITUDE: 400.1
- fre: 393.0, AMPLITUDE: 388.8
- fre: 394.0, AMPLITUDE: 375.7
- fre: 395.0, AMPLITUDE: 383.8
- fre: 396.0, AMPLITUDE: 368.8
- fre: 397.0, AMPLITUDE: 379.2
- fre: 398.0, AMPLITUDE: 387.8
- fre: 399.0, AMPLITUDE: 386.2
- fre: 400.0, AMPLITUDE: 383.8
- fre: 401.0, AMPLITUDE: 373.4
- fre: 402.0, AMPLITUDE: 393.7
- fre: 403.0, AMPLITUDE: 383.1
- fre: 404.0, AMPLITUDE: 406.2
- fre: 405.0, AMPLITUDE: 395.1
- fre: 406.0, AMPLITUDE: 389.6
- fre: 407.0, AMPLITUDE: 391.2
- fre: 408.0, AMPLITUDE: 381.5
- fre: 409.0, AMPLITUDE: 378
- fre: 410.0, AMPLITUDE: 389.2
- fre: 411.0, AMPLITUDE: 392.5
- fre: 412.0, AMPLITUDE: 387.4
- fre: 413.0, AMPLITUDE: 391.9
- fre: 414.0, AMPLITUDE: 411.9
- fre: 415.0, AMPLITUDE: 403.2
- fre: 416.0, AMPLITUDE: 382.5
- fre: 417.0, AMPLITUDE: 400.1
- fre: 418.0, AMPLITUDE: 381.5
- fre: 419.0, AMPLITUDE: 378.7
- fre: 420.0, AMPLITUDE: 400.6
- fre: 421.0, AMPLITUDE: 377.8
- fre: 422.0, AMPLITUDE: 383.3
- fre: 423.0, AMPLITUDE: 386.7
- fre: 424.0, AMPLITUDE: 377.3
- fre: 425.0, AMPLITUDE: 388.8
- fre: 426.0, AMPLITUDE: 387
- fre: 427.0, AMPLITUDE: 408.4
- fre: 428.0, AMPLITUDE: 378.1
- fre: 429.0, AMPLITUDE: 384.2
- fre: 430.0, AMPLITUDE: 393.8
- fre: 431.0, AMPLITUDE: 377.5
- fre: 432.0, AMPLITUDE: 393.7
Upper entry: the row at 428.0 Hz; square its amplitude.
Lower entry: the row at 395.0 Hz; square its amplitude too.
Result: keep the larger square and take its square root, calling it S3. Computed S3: 383.8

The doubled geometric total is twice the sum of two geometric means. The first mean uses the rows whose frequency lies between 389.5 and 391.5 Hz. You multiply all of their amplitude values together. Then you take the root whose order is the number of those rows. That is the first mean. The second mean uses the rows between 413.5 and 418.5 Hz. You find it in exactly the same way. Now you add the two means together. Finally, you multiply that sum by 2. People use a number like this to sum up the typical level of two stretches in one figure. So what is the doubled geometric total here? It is 1567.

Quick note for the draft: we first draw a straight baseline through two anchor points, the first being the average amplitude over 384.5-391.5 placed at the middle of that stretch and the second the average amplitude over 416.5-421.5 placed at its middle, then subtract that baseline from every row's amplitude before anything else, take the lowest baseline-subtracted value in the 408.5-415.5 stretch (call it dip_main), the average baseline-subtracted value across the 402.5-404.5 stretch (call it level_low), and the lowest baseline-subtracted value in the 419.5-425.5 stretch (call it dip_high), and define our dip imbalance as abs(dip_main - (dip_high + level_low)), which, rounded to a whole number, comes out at 6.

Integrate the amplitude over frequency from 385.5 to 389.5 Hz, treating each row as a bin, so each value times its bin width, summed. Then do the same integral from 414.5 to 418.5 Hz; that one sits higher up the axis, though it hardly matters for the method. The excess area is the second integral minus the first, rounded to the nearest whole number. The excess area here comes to 3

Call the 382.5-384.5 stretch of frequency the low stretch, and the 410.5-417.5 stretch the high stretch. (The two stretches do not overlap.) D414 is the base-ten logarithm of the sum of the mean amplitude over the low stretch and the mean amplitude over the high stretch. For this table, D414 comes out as 2.882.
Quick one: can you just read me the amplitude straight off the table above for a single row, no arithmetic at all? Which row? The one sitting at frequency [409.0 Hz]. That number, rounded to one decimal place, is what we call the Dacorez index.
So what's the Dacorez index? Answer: 378.0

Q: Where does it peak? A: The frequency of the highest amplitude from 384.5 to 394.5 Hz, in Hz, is 387.0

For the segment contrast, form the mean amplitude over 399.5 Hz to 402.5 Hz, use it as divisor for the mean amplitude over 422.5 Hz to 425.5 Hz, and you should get 1.00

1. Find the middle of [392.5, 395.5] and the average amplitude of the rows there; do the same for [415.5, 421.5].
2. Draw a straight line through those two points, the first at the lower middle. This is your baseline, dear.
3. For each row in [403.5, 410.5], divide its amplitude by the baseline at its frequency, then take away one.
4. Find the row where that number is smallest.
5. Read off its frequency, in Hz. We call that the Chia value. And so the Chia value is 409.0 Hz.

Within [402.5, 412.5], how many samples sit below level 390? 6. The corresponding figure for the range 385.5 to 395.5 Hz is 7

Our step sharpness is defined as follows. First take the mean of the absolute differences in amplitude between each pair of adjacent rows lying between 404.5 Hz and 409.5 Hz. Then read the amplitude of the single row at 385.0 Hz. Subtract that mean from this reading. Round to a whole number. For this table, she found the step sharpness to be 368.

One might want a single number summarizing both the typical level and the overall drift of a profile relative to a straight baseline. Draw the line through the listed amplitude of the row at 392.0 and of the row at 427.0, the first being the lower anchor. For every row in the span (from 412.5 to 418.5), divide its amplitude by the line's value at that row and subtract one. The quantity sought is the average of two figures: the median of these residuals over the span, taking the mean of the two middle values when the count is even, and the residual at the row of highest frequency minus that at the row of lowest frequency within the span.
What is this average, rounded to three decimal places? -0.026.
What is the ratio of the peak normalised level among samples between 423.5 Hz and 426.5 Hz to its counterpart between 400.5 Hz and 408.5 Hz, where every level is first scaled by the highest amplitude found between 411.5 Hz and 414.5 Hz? 0.96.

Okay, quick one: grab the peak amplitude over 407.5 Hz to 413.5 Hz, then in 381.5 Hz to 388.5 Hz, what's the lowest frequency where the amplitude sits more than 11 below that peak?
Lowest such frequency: 382.0 Hz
